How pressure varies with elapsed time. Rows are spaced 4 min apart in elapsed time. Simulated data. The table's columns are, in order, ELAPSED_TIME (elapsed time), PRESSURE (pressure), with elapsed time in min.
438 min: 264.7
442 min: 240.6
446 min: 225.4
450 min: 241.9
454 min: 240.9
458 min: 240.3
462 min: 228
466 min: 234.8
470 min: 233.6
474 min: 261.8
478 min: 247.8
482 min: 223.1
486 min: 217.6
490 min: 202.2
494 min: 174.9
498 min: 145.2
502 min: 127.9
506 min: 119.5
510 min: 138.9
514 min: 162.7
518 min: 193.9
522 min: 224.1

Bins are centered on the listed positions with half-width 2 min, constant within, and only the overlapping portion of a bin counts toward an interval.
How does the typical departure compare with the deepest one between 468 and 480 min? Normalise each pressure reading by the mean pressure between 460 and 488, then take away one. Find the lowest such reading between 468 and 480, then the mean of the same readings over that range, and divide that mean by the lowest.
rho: -7.6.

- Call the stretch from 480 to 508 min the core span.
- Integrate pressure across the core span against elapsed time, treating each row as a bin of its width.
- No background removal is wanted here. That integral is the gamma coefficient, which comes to 4842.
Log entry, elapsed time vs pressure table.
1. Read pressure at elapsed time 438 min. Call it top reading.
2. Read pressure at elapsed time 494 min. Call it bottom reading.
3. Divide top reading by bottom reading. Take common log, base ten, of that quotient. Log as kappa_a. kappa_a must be 0.18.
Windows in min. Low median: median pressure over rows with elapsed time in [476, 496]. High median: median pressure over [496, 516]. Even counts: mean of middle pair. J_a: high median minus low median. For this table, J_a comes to -79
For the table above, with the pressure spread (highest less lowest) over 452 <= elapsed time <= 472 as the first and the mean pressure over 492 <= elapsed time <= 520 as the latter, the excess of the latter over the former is 139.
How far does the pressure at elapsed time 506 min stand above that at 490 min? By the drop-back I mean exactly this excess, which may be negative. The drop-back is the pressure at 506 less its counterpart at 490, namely -83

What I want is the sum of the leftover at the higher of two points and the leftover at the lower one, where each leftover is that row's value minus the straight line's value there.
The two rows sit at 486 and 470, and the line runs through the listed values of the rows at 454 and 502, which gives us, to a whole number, 82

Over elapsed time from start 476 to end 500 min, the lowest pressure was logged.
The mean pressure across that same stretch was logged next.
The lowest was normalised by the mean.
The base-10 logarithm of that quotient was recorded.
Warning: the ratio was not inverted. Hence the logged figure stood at -0.14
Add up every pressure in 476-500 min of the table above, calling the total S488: 1211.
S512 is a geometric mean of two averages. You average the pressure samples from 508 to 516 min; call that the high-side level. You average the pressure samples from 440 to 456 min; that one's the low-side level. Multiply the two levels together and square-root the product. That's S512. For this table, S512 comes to 189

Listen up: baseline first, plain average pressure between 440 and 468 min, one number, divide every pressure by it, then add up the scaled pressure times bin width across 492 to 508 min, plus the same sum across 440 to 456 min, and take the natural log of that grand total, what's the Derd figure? 3.2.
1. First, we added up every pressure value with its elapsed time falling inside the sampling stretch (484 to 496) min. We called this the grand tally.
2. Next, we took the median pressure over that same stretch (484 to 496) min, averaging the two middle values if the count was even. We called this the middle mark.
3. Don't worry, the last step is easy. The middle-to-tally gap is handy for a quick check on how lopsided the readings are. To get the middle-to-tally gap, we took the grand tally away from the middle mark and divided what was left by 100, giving -3.9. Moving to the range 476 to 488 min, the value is -4.7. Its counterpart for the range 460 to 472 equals -4.6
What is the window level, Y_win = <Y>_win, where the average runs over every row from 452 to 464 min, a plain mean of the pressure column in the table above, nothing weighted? 236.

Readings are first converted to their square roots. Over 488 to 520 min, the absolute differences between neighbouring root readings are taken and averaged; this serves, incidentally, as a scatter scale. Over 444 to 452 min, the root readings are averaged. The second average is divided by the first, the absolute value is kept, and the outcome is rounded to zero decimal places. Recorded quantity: 17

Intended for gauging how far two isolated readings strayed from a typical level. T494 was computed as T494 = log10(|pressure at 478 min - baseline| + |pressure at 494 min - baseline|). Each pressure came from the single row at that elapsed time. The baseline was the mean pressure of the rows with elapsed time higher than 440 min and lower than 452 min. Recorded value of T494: 1.86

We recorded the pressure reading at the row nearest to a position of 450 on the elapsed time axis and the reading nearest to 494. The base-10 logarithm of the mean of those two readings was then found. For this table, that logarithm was 2.32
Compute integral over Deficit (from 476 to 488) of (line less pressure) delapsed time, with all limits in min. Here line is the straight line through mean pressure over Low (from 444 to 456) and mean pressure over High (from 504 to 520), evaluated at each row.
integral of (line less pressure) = -431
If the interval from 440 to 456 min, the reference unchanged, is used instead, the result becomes 24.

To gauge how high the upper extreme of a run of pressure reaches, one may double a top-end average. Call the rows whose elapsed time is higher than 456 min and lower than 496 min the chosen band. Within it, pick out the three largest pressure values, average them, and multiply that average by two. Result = 500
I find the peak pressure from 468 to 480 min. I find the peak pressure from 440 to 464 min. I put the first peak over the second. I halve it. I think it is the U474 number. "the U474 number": 0.541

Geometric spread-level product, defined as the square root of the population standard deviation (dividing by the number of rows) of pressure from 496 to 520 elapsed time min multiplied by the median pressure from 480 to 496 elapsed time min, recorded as 72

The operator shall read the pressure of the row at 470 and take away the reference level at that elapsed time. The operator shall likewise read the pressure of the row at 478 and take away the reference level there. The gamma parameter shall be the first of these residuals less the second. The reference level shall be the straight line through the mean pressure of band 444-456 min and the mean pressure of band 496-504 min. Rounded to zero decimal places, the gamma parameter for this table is -30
